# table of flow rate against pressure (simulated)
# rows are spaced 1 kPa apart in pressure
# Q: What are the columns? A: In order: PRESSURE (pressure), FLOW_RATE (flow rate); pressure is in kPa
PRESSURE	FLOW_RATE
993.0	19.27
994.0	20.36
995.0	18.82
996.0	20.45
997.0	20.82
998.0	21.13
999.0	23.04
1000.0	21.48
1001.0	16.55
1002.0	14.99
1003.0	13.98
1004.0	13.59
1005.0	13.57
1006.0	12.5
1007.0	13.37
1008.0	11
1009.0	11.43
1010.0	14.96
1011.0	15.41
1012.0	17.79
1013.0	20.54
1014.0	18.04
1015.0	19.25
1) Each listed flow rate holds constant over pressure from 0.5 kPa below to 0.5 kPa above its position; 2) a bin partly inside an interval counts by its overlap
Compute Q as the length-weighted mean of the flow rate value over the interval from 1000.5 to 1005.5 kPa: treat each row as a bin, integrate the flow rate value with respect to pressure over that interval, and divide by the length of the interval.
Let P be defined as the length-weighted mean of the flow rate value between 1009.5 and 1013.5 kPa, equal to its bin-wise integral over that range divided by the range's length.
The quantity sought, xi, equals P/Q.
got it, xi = 1.2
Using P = 17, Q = 14.5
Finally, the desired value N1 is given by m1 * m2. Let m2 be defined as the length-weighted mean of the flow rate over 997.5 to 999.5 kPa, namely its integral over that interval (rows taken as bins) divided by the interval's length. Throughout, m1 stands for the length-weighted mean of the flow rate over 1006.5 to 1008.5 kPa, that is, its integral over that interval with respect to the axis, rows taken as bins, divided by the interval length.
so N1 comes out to 269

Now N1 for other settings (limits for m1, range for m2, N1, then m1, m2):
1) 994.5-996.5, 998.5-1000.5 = 437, 20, 22.3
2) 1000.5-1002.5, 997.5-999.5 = 348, 16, 22.1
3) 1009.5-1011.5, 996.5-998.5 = 319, 15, 21.0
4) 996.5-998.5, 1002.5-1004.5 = 289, 21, 13.8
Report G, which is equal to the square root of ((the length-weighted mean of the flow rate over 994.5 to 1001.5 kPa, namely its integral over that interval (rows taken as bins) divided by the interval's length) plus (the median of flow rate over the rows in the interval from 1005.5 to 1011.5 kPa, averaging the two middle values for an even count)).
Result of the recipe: 5.77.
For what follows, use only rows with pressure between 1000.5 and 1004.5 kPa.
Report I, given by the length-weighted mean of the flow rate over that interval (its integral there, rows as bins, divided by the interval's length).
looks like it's 14.8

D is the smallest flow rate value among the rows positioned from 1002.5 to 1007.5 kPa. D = 12.5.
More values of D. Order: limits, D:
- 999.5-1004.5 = 13.59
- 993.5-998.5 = 18.82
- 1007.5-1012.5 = 11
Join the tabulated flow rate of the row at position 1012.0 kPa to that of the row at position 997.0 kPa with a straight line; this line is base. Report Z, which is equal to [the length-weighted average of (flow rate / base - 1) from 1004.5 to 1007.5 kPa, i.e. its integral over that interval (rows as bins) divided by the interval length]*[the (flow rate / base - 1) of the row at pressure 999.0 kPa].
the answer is -0.040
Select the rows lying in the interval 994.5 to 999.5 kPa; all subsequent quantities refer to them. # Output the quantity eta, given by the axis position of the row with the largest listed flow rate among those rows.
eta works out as 999.0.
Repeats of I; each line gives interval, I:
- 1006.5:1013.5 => 14.9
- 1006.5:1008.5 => 12.2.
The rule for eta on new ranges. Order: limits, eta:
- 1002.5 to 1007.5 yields 1003.0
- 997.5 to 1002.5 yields 999.0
